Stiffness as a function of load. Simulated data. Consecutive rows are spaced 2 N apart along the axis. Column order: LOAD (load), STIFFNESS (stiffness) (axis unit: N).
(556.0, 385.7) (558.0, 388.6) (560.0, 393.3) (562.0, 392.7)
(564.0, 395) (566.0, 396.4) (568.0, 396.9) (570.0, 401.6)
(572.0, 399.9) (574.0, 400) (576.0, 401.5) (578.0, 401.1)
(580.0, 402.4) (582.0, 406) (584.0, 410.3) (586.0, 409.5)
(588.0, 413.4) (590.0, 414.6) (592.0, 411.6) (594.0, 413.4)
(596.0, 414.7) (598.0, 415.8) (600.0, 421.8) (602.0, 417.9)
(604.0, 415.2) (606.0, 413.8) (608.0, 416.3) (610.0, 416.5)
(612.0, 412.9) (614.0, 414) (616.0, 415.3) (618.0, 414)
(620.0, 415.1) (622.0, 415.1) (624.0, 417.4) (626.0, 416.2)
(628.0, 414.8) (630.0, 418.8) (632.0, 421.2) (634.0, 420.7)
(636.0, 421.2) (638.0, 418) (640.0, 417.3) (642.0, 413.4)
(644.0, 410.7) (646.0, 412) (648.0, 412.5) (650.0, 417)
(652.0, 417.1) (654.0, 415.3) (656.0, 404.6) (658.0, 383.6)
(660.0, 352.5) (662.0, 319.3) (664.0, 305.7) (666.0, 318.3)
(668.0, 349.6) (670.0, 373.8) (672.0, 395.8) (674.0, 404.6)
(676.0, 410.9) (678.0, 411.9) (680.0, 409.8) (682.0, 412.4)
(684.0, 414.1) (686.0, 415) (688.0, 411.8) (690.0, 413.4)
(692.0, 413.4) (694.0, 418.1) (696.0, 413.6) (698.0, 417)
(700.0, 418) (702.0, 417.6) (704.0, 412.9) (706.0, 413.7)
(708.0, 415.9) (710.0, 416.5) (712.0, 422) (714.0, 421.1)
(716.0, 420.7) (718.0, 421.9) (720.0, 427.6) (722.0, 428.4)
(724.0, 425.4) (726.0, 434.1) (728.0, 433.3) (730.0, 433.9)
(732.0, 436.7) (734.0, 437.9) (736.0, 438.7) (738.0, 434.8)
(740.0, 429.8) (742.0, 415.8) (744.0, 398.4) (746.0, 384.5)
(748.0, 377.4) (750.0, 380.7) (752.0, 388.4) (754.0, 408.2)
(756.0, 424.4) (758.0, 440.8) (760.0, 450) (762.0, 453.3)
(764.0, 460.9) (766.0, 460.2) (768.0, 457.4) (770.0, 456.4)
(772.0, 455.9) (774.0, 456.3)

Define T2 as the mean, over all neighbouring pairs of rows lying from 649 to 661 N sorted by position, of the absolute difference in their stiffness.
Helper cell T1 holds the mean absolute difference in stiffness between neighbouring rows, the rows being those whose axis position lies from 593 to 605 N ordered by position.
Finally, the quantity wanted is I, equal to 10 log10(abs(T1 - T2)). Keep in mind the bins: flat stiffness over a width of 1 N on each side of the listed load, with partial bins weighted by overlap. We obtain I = 10.0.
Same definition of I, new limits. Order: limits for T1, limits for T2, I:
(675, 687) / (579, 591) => 0.4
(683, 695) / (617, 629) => -0.6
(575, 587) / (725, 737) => -0.8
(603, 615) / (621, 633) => -3.0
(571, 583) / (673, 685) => 1.3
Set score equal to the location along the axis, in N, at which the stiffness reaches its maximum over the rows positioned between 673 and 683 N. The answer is 682.0 N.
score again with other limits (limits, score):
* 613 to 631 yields 630.0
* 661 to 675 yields 674.0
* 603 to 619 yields 610.0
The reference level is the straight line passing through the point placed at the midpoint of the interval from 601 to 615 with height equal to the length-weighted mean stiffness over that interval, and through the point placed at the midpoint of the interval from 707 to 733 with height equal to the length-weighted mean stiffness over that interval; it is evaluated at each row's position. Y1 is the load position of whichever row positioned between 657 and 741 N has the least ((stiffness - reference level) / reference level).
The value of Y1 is 664.0 N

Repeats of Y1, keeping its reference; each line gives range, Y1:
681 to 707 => 704.0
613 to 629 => 628.0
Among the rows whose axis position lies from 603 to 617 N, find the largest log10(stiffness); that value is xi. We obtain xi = 2.62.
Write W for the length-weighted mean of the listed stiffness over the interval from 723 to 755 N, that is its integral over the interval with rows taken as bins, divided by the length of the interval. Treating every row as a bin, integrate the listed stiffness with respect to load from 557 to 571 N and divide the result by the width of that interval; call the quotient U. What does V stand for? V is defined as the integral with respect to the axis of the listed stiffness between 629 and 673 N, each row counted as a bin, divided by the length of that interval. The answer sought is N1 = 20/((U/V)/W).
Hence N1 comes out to 8255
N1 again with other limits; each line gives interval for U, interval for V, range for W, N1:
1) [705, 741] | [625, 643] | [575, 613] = 8059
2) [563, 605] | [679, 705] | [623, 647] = 8476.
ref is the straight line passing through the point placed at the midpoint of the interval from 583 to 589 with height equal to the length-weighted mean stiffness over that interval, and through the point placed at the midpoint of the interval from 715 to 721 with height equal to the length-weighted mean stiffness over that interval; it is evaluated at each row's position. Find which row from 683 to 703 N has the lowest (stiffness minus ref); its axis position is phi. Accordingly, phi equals 688.0 N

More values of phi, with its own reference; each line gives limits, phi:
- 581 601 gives 582.0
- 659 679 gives 664.0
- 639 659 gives 658.0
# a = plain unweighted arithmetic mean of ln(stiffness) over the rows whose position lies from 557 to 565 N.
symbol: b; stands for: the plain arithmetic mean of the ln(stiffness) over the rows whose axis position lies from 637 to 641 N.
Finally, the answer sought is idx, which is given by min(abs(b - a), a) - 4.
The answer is -3.94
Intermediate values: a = 5.97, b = 6.03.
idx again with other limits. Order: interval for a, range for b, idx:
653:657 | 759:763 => -3.90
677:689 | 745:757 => -3.95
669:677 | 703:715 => -3.95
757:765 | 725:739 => -3.96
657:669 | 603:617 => -3.79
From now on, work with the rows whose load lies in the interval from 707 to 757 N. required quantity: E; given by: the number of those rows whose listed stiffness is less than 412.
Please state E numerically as 6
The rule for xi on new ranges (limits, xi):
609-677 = 2.62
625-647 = 2.62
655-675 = 2.61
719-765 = 2.66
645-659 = 2.62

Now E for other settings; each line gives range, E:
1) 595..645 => 1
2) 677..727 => 3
